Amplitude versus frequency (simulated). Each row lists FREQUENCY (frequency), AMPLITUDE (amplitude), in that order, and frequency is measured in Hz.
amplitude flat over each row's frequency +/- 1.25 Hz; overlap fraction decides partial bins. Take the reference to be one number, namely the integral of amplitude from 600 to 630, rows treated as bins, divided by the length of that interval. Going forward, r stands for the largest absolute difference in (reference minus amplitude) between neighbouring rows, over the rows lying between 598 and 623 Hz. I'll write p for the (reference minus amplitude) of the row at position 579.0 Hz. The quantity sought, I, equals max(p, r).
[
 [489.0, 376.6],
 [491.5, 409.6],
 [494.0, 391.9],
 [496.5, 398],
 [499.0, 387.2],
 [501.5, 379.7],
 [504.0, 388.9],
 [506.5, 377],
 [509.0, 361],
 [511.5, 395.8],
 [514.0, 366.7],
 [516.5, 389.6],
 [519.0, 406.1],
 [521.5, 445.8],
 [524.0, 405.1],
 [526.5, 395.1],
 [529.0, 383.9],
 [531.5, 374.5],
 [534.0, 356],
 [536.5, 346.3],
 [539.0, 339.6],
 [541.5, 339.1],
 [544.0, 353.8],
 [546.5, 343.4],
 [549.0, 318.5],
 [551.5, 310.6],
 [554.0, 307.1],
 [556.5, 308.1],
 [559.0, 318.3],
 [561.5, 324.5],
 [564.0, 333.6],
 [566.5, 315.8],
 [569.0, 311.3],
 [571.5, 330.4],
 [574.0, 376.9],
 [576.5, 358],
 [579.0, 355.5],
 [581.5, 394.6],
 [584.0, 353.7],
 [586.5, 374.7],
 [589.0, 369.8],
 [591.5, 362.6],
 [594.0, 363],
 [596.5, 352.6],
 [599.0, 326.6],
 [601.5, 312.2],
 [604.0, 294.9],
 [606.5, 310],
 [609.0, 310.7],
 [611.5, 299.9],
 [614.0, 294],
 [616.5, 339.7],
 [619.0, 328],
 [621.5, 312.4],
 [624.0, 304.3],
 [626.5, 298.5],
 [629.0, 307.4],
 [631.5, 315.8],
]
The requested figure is 45.7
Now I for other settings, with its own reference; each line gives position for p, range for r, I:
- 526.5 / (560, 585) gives 46.5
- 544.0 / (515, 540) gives 40.7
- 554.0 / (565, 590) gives 46.5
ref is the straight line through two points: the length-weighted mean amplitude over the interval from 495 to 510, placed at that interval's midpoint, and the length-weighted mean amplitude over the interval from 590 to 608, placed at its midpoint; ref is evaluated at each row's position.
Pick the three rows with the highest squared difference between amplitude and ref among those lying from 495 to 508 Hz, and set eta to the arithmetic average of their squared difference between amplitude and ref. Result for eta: 72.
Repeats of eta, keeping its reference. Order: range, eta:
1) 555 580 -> 1548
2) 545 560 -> 2201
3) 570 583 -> 1377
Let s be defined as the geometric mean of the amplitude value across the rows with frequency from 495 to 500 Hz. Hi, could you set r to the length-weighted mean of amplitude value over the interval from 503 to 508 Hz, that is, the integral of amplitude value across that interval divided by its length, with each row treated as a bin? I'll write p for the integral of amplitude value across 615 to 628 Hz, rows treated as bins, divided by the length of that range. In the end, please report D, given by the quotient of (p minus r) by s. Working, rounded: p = 316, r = 382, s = 393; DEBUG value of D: -0.17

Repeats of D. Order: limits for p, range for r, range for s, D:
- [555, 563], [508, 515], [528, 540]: -0.16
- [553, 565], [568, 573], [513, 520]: -0.02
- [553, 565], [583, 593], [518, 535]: -0.12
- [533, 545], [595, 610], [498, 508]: 0.07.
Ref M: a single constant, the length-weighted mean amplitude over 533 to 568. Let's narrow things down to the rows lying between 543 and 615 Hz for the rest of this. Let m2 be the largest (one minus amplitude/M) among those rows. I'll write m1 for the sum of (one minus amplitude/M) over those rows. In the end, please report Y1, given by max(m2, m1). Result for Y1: 0.11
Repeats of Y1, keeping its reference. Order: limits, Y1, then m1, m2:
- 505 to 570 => 0.07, -2.0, 0.067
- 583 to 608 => 0.10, -0.4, 0.104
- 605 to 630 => 0.57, 0.6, 0.107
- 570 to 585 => 0.00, -0.6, -0.003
